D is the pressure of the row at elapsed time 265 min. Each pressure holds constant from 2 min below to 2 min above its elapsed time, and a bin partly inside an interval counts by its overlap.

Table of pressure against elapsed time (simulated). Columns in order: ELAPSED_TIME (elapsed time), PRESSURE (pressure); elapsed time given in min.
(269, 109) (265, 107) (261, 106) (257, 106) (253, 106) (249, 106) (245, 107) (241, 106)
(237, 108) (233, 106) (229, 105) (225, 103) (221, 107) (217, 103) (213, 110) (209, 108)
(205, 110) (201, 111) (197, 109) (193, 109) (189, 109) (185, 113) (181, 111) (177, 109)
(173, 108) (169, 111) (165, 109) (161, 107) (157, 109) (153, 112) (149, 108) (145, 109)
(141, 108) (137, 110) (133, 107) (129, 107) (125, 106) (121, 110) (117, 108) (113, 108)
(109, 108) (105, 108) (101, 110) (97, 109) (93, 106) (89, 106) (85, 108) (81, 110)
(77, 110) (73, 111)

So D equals 107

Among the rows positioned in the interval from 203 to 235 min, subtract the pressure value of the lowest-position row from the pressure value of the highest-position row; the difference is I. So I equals -4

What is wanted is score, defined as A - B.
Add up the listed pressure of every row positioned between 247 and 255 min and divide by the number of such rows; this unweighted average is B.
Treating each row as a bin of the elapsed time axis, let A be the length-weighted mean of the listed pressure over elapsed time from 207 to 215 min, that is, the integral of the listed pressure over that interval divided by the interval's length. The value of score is 3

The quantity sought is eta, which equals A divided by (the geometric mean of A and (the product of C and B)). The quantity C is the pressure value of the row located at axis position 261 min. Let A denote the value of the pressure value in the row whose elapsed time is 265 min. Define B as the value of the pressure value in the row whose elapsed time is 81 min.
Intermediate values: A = 107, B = 110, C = 106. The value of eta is 0.0958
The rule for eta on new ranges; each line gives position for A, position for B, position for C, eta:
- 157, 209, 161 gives 0.0971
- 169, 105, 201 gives 0.0962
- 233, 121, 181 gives 0.0932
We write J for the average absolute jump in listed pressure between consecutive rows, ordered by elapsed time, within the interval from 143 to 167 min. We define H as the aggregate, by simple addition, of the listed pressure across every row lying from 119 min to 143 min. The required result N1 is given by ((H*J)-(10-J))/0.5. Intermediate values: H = 648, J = 2.4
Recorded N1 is 3095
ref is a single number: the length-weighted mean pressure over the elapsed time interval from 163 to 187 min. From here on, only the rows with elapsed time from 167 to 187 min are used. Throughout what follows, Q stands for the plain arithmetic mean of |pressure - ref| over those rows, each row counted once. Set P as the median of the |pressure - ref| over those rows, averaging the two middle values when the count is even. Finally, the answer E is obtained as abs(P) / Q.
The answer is 0.74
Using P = 1.2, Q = 1.6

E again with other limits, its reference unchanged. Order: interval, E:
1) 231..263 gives 1.10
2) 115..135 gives 1.23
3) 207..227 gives 0.80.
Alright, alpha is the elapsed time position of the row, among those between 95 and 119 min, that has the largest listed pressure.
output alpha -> 101 min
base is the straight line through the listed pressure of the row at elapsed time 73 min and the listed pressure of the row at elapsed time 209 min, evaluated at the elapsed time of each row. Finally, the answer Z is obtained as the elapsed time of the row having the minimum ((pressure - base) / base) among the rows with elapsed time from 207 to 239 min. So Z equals 217 min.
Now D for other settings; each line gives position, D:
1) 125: 106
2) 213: 110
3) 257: 106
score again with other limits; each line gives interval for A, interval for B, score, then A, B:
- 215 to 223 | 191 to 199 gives -4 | 105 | 109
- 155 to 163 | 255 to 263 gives 2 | 108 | 106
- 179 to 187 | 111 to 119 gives 4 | 112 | 108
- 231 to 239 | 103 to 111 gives -1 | 107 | 108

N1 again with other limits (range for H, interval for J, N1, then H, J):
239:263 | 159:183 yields 2532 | 637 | 2.0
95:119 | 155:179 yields 2588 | 651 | 2.0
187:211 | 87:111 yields 1557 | 656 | 1.2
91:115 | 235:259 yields 1020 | 649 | 0.8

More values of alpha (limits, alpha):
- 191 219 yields 201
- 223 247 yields 237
